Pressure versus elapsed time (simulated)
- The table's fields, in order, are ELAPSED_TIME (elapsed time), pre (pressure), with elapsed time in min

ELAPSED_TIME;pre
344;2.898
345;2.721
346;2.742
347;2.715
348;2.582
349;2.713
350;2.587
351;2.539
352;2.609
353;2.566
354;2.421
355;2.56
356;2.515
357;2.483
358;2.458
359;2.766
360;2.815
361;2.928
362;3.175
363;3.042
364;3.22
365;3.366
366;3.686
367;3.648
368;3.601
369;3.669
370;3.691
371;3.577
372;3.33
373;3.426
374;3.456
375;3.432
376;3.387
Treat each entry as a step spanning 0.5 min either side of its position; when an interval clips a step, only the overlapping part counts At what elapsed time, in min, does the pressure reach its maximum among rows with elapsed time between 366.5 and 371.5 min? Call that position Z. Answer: 370 min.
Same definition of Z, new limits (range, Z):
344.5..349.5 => 346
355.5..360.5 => 360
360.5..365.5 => 365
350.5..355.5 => 352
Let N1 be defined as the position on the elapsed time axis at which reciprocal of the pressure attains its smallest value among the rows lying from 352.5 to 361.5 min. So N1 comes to 361 min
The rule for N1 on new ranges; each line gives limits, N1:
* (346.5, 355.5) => 347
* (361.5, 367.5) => 366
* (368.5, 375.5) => 370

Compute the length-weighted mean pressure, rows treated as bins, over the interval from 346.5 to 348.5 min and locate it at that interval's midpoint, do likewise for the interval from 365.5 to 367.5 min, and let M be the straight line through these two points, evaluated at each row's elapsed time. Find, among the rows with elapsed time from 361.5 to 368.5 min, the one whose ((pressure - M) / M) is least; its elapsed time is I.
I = 363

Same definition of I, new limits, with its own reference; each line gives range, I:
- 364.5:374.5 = 372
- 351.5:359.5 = 358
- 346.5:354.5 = 354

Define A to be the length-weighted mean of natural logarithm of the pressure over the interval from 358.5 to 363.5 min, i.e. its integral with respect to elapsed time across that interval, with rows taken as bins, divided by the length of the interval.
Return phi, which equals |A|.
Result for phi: 1.08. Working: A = 1.08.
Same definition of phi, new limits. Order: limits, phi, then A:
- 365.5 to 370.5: 1.30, 1.30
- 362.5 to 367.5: 1.22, 1.22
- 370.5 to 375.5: 1.24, 1.24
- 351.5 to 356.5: 0.93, 0.93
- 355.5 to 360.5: 0.96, 0.96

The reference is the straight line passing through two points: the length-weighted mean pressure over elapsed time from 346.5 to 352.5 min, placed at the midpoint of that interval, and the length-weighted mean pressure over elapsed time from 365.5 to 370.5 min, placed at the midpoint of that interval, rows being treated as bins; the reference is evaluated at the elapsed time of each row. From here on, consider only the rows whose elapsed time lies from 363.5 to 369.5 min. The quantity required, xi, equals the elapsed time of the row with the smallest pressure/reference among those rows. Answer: 364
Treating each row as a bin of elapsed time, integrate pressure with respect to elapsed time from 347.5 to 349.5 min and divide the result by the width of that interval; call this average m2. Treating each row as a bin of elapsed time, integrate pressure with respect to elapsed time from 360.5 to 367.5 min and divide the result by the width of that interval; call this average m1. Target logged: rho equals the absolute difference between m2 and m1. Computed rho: 0.65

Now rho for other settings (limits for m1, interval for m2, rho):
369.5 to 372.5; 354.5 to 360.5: 0.93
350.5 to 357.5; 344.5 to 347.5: 0.20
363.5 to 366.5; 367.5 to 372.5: 0.15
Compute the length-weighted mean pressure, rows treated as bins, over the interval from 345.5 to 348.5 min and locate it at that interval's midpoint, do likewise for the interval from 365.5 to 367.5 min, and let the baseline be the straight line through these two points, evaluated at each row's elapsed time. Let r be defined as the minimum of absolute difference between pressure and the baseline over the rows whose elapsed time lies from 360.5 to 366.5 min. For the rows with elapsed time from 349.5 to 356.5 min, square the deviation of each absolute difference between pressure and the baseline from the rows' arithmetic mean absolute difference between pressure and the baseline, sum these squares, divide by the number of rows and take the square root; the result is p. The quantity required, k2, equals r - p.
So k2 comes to -0.1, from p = 0.14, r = 0.0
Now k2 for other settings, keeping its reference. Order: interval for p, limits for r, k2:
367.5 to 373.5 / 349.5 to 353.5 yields 0.0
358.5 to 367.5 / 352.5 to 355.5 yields 0.2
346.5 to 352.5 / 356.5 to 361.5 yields 0.3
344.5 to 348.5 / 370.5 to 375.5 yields 0.3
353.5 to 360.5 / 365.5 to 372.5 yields 0.0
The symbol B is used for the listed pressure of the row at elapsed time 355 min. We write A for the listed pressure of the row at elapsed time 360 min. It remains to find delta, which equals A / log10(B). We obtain 6.9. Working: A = 2.815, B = 2.56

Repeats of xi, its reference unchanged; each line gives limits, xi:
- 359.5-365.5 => 360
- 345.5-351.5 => 351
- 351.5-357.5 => 357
